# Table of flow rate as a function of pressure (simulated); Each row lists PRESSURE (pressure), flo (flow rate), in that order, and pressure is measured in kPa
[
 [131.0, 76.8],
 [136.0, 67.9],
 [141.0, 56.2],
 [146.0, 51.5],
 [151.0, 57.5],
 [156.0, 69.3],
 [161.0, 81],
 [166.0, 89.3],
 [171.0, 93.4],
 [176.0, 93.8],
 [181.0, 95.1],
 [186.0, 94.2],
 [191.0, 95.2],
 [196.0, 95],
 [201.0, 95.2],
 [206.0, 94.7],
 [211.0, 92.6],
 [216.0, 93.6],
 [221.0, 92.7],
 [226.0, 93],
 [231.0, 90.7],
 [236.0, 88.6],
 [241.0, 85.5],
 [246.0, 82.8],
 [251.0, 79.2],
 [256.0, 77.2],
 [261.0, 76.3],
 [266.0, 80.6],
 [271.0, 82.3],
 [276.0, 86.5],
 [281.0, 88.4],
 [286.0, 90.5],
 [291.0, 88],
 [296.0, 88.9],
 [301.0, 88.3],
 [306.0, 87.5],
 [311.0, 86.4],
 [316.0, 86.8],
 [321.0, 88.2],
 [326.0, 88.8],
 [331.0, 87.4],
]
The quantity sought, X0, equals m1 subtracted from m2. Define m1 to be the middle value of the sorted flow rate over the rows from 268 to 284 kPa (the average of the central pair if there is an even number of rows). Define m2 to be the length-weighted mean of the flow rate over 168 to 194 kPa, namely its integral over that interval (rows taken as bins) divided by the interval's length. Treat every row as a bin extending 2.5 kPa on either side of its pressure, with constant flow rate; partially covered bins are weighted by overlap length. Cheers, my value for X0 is 8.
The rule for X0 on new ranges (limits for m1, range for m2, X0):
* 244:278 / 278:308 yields 8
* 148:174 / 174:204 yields 14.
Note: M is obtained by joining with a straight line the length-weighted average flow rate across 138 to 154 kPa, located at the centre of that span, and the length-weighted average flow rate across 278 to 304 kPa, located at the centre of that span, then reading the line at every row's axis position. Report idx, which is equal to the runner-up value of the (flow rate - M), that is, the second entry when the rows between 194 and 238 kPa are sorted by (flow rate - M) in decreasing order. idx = 27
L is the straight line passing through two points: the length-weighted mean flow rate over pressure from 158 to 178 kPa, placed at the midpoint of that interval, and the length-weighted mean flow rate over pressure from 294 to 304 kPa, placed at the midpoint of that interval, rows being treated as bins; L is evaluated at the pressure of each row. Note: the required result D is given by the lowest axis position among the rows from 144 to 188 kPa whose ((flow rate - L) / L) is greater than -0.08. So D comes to 166.0 kPa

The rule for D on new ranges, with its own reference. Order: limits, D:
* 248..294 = 271.0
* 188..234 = 191.0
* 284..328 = 286.0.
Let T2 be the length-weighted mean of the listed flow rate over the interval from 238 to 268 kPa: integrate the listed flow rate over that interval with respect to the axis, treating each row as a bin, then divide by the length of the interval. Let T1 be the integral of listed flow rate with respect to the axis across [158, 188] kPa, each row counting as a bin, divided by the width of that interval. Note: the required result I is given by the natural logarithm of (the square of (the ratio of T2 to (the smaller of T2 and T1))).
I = 0.00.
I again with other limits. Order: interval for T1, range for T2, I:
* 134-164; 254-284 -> 0.49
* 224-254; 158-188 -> 0.10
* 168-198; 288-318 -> 0.00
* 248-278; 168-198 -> 0.32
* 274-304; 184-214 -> 0.13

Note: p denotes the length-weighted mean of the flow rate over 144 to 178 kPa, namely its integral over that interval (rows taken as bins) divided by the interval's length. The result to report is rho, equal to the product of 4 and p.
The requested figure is 307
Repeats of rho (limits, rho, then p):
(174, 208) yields 379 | 95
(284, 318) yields 352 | 88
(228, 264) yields 332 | 83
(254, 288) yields 332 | 83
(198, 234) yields 373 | 93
